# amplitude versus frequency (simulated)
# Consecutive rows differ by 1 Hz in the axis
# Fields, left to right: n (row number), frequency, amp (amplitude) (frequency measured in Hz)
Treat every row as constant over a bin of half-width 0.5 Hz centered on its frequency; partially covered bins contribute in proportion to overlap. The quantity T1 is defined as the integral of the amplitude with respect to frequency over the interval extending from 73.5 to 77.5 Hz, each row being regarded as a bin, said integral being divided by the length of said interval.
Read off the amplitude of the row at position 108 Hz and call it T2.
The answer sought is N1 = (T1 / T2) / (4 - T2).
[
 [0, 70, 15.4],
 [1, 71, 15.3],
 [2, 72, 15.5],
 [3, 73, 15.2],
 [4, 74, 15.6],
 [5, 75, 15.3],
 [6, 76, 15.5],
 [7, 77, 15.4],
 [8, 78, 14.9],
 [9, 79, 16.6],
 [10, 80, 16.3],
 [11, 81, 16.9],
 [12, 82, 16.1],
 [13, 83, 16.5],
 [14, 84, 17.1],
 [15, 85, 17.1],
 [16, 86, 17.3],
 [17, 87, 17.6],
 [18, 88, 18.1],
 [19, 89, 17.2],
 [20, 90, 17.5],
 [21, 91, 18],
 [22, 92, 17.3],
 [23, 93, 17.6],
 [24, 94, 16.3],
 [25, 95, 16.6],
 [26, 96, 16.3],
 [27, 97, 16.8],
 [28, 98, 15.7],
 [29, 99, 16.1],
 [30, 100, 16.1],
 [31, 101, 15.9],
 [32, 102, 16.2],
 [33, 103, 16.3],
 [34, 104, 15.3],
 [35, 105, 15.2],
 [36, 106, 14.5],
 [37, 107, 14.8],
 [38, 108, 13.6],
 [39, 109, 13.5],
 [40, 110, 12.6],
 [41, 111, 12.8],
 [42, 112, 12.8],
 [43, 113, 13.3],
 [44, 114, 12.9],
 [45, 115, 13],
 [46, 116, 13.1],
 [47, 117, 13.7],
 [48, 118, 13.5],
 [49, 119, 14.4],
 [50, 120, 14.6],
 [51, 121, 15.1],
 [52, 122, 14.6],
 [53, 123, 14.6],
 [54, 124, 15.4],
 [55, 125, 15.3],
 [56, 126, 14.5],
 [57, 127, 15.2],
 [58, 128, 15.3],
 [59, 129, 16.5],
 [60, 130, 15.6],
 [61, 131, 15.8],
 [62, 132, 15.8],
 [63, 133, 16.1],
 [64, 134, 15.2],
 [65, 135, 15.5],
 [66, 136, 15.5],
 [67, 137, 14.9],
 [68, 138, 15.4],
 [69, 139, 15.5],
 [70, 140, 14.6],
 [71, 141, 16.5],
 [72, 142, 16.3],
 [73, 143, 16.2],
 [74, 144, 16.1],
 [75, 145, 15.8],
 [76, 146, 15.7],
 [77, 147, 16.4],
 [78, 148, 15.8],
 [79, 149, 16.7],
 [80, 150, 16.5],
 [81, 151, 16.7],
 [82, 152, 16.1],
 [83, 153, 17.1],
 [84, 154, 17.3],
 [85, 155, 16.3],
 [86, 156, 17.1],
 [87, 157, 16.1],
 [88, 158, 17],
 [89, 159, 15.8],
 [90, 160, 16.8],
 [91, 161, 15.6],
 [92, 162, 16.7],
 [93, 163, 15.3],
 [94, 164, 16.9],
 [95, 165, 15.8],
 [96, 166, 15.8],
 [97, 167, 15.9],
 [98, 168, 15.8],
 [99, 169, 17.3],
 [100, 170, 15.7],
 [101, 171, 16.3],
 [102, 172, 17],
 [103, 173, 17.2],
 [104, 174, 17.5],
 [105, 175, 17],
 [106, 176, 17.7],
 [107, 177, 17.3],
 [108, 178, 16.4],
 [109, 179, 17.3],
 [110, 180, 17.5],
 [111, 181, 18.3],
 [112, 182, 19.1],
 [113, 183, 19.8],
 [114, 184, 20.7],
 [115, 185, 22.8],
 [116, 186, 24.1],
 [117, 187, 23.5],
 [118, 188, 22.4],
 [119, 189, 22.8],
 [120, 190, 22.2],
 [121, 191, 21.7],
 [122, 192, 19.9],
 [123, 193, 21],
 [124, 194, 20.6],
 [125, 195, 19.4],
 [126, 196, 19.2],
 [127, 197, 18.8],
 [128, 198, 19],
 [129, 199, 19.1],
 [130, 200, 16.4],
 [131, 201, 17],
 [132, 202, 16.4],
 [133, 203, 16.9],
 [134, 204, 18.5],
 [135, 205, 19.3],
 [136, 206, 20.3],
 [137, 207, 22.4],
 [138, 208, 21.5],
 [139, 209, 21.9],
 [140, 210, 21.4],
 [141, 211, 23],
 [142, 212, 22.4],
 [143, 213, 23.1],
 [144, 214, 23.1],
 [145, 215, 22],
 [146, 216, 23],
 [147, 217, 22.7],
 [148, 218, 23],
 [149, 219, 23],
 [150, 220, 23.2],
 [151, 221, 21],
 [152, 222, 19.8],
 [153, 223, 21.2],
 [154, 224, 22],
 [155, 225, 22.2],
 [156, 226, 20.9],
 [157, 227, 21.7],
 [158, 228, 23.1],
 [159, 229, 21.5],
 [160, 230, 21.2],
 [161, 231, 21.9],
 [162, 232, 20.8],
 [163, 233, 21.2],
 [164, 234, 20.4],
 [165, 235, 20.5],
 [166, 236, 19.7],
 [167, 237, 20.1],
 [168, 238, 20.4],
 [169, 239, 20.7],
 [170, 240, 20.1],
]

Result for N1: -0.118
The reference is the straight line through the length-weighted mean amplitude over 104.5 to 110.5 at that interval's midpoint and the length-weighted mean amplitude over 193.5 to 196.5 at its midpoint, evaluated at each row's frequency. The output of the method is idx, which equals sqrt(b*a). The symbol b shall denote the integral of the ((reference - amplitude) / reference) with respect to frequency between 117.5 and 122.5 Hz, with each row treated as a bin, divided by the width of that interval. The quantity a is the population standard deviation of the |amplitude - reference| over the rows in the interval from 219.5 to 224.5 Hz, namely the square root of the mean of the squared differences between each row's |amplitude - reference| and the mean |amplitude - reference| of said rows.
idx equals 0.14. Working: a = 0.7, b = 0.03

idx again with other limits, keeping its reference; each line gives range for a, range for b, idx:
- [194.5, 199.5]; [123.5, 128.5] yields 0.04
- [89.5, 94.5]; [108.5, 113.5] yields 0.24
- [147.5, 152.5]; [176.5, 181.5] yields 0.16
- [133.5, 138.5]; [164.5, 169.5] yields 0.16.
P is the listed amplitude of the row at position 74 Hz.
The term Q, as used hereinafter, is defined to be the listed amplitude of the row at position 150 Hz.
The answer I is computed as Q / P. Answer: 1.06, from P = 15.6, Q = 16.5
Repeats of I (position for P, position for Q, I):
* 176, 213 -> 1.31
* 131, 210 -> 1.35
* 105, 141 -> 1.09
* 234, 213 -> 1.13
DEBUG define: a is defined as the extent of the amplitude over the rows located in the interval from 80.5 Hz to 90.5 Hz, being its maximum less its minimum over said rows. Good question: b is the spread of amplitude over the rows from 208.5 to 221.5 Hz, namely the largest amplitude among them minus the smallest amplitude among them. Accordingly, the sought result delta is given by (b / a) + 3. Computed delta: 4.1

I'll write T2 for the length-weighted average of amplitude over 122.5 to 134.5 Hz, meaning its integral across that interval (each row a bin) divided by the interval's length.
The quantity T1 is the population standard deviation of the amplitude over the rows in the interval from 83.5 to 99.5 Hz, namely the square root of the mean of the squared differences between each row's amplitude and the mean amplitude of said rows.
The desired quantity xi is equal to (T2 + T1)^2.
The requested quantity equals 259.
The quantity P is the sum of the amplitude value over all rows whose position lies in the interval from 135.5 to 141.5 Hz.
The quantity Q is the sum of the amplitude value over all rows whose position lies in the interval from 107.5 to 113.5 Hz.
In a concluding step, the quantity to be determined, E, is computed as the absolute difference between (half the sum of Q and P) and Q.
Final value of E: 7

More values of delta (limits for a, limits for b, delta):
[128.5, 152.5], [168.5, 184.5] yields 5.4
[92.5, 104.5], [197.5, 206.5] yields 4.7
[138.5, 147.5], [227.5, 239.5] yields 4.8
